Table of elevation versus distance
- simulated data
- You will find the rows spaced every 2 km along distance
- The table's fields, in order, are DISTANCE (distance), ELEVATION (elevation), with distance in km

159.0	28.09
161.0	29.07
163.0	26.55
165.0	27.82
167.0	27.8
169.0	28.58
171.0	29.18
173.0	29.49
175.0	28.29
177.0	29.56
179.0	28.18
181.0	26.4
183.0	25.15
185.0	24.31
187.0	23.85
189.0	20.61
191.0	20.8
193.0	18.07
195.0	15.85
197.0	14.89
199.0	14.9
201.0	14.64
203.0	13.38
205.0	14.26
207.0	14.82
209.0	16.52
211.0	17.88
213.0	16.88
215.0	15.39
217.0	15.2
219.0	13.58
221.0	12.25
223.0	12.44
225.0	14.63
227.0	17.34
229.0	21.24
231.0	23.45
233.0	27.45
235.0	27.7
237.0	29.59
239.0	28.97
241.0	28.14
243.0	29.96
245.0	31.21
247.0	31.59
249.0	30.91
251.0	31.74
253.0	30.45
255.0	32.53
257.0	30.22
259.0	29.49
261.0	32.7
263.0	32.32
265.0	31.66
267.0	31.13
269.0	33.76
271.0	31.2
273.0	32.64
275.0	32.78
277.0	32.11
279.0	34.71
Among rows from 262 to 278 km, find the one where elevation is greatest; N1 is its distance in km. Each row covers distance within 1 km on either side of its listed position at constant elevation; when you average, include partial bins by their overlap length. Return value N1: 269.0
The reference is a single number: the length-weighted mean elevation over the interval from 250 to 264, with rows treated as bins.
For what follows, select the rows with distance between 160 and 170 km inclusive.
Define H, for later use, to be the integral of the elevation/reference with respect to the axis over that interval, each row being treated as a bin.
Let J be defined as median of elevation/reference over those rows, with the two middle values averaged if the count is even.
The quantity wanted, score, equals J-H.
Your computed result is -8.0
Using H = 8.9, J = 0.89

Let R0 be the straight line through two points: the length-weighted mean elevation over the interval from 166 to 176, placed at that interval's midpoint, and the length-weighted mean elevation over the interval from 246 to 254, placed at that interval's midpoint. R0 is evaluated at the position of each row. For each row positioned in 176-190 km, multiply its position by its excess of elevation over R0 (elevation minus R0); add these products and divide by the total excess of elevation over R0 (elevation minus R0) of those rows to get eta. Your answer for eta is 186.1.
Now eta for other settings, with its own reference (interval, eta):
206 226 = 216.5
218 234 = 224.2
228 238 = 231.3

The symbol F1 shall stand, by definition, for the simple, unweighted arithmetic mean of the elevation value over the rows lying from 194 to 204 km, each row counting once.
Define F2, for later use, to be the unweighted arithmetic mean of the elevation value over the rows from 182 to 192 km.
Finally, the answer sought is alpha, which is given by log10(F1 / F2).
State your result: -0.19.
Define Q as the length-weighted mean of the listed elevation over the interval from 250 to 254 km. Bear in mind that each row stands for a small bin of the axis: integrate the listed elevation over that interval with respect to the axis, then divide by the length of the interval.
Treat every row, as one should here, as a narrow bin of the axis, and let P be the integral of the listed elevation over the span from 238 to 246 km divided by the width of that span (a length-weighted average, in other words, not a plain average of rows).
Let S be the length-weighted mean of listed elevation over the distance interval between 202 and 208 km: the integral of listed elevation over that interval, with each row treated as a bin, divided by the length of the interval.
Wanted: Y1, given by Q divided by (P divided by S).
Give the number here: 15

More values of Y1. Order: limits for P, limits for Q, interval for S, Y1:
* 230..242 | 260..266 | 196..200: 17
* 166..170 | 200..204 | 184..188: 12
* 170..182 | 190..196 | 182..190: 15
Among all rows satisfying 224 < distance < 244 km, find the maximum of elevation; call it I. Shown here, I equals 29.96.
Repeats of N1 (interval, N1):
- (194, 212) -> 211.0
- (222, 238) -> 237.0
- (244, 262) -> 261.0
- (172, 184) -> 177.0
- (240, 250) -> 247.0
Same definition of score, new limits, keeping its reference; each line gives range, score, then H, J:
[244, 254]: -9.0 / 9.9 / 1.00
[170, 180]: -8.3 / 9.2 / 0.93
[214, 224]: -4.0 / 4.4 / 0.43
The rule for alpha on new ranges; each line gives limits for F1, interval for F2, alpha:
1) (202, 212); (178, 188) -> -0.22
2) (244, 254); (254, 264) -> 0.00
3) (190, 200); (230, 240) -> -0.21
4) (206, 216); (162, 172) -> -0.23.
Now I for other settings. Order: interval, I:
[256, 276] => 33.76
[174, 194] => 29.56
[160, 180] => 29.56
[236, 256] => 32.53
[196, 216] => 17.88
